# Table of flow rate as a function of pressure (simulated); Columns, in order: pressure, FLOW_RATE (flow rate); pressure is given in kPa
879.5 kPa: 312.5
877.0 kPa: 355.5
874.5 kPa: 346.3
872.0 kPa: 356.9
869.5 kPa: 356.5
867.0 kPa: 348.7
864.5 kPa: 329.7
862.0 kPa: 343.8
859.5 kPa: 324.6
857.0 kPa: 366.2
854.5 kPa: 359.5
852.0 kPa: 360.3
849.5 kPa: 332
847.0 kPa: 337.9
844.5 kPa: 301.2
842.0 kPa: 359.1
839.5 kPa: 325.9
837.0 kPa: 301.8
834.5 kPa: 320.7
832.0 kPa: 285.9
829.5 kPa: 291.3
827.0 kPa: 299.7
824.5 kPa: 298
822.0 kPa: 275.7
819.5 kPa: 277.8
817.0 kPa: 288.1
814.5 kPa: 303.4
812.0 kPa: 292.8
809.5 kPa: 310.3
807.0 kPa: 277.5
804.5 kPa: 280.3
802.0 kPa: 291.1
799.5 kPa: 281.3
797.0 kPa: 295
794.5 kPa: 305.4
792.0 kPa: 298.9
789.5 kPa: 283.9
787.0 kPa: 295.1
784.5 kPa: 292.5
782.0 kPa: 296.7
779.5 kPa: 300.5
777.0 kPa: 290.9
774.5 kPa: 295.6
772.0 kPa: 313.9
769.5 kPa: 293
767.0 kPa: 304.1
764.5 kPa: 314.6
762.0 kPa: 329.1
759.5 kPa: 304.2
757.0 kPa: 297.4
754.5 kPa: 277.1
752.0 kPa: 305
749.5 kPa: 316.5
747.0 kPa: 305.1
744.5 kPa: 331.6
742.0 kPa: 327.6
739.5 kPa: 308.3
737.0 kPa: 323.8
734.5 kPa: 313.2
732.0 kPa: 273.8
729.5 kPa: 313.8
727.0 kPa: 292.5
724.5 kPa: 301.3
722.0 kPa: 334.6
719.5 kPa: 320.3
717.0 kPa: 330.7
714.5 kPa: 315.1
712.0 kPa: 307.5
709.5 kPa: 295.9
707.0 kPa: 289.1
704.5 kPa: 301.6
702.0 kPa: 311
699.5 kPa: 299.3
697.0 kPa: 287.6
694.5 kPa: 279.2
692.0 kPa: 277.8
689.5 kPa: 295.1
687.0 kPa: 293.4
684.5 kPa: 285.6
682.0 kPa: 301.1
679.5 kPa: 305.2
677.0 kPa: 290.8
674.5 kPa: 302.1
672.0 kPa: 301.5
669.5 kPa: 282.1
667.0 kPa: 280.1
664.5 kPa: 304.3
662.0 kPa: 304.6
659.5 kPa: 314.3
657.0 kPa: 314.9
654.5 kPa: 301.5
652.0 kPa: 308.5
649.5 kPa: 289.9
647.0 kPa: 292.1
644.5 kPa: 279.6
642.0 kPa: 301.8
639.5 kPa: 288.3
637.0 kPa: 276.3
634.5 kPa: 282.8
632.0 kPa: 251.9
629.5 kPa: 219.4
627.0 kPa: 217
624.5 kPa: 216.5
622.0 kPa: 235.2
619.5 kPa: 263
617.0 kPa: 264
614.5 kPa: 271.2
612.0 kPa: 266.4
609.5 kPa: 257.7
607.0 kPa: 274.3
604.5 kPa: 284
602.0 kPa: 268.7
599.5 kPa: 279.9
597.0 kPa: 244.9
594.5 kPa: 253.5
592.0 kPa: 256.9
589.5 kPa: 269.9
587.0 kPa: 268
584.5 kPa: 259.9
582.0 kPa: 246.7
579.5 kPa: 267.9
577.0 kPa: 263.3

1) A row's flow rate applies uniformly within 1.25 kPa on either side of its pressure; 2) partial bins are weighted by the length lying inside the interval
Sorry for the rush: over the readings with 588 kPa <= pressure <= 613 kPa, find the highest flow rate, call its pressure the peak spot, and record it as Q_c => 604.5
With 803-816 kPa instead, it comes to 809.5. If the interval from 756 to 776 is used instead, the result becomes 762.0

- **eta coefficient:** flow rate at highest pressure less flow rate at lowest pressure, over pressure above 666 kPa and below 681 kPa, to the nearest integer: 25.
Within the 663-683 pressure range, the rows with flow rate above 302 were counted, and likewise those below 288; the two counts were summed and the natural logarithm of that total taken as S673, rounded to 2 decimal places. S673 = 1.61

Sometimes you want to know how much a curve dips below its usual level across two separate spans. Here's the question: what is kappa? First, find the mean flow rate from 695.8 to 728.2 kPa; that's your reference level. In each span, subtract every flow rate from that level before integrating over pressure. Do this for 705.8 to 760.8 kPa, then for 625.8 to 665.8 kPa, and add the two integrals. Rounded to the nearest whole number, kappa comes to 803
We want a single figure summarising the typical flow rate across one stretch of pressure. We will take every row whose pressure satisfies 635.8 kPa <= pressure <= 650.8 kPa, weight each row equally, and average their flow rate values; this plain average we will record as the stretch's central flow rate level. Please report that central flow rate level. 288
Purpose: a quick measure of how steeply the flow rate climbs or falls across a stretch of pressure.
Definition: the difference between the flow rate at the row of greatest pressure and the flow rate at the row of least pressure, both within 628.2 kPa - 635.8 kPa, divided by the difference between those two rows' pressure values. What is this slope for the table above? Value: 13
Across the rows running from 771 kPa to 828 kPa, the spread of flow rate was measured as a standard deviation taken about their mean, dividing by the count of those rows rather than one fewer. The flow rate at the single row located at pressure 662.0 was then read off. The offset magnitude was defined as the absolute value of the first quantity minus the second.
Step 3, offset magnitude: 294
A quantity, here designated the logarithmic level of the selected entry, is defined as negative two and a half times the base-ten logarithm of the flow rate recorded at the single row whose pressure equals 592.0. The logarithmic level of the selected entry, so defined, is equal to -6.02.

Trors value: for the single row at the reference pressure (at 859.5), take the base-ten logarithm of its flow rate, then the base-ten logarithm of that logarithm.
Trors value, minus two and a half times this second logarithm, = -1.00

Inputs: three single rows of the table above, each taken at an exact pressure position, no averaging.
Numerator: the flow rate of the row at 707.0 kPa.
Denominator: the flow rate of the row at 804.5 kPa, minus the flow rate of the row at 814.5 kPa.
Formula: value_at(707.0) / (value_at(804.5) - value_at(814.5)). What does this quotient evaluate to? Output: -13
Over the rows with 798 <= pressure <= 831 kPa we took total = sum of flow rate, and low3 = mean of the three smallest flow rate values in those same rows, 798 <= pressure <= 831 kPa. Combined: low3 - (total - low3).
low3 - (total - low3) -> -3213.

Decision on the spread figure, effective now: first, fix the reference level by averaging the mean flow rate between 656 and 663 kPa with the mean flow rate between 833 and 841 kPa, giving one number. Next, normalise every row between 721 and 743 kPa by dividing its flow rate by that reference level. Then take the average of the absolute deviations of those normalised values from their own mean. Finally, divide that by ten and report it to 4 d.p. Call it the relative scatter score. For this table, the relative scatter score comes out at 0.0045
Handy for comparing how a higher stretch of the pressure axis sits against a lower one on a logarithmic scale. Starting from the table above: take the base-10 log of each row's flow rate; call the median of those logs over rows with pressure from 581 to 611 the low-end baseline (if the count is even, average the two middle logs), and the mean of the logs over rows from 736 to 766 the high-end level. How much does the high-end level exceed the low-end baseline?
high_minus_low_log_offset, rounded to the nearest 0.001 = 0.072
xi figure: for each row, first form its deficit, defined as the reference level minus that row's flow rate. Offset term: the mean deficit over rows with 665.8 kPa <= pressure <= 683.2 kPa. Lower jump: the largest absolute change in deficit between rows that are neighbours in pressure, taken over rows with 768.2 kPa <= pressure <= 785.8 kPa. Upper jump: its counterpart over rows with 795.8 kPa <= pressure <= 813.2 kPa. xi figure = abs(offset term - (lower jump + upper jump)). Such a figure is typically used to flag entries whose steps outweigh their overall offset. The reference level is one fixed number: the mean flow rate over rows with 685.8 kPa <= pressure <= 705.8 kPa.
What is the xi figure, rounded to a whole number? 55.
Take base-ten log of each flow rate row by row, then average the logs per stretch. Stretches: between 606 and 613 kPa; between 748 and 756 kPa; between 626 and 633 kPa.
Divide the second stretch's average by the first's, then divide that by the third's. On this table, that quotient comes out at 0.433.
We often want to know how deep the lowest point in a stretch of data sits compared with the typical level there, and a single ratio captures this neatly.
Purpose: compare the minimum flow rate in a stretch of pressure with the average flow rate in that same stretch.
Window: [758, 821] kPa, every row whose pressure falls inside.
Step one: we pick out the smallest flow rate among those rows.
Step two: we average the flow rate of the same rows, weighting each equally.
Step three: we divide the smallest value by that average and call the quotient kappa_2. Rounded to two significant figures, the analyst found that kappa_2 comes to 0.94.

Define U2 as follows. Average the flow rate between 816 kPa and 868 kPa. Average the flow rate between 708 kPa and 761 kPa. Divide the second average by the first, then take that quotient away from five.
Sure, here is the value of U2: 4.03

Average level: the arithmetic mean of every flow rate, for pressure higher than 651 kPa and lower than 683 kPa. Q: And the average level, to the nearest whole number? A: 301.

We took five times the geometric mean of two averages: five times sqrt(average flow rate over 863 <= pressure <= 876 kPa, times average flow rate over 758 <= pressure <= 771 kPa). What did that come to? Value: 1639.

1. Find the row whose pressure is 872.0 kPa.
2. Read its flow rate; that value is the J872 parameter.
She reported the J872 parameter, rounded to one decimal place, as 356.9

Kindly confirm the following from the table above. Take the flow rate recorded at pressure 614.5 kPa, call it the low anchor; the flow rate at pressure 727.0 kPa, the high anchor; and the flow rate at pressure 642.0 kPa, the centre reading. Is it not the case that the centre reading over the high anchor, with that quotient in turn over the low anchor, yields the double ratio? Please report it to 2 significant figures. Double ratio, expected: 0.0038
